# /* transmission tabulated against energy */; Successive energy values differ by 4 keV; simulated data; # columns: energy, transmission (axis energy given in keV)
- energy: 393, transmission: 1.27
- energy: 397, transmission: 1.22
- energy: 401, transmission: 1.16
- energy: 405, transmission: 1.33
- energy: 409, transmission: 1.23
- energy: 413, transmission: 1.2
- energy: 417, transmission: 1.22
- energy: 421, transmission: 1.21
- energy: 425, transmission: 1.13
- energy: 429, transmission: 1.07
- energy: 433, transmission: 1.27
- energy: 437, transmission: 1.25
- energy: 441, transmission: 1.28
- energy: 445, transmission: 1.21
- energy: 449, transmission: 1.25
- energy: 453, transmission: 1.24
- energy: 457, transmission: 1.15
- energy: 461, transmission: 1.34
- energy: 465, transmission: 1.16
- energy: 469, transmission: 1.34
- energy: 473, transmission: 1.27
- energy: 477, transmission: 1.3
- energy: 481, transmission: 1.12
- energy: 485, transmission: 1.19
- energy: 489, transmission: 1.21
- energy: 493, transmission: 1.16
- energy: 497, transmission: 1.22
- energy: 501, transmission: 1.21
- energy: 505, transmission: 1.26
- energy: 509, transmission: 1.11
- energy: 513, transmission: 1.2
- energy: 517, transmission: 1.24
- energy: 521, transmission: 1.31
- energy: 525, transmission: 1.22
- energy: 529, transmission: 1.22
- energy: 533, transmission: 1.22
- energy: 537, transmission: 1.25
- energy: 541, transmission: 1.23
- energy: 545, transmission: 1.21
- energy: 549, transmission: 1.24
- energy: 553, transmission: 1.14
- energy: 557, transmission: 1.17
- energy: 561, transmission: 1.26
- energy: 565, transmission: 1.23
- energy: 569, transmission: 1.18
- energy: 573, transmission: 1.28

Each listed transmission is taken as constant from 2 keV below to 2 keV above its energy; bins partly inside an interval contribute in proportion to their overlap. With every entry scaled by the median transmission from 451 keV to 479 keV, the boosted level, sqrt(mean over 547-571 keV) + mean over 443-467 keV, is 1.938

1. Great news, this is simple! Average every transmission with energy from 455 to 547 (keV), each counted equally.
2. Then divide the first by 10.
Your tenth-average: 0.122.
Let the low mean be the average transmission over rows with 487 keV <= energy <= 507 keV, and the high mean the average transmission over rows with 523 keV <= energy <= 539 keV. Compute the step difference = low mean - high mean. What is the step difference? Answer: -0.02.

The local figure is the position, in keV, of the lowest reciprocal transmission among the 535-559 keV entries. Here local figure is 537 keV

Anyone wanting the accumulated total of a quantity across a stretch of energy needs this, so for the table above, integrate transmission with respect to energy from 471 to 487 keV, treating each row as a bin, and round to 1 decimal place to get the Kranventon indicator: 19.5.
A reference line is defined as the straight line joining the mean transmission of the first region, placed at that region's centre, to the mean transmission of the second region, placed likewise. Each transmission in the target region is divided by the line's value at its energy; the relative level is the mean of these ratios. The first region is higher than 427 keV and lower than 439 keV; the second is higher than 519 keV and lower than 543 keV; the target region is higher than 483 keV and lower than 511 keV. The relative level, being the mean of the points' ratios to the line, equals 0.974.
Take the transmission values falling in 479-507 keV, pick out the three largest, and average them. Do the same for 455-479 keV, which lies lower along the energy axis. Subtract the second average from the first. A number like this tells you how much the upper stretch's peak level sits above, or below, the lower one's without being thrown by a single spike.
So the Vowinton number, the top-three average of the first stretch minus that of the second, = -0.10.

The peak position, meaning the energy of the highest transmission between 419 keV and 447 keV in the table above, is 441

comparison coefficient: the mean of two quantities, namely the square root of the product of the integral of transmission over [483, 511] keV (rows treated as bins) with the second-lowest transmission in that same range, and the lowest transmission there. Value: 3.67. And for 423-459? 4.04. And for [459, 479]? 3.43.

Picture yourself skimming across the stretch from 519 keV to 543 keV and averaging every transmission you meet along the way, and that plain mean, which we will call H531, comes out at 1.24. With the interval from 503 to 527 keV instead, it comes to 1.22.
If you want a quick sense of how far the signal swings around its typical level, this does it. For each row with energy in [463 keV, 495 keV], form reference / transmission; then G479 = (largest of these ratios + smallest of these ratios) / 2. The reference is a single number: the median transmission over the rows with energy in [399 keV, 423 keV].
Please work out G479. 1.00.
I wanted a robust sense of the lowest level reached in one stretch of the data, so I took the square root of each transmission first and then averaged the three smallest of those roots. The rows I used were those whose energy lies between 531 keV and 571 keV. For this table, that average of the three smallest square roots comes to 1.08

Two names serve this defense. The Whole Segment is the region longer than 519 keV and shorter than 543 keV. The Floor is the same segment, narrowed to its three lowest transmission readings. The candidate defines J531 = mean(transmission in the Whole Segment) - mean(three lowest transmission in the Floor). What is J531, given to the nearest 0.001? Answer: 0.022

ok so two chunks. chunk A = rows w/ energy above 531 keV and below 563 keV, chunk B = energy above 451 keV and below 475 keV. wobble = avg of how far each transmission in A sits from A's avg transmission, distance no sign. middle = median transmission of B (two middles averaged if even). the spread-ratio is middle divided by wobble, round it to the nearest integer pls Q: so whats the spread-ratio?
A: 40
